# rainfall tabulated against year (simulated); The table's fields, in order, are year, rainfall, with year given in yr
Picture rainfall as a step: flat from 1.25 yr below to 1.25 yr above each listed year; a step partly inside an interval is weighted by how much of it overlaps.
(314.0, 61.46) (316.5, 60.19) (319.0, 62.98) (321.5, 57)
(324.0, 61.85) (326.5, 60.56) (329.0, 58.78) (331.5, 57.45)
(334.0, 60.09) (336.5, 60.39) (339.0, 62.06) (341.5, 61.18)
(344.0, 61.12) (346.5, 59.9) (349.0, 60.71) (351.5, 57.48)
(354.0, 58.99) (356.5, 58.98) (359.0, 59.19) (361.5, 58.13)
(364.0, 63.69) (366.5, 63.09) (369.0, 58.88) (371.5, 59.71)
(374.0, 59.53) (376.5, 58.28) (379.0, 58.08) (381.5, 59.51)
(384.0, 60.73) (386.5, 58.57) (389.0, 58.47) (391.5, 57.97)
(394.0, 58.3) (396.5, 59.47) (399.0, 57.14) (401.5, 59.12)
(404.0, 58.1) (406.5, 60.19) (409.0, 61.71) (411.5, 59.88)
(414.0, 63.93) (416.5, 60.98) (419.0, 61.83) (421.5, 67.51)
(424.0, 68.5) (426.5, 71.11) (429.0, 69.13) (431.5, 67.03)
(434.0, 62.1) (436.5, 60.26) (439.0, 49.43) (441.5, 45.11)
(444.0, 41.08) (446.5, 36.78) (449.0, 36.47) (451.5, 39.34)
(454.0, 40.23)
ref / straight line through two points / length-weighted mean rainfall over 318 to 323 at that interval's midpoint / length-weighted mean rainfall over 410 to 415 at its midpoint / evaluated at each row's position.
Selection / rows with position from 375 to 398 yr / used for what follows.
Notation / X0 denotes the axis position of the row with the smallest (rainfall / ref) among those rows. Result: 391.5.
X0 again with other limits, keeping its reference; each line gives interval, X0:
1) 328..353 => 351.5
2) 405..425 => 411.5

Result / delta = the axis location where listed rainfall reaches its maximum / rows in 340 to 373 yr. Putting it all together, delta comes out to 364.0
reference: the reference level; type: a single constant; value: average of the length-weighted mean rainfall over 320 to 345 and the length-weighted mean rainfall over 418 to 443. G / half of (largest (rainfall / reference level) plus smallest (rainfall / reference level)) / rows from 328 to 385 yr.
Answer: 0.992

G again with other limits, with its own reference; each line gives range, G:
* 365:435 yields 1.051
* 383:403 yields 0.966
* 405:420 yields 1.014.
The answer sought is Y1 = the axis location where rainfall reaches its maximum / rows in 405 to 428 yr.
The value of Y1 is 426.5 yr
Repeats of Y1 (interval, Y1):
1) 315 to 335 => 319.0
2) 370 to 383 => 371.5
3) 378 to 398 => 384.0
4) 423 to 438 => 426.5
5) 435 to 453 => 436.5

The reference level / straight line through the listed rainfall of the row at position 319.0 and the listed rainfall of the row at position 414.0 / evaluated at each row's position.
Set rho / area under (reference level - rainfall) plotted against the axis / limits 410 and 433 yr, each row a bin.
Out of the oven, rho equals -34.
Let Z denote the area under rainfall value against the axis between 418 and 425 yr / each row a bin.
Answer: 462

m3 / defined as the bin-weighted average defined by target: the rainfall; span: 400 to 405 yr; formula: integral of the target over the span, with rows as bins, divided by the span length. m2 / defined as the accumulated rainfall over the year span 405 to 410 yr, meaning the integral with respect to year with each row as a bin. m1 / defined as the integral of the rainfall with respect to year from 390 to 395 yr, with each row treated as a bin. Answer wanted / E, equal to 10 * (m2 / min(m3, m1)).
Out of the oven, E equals 52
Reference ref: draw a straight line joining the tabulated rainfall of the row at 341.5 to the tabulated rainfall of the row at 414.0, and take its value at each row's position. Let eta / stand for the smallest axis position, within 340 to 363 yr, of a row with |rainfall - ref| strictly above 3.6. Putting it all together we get 351.5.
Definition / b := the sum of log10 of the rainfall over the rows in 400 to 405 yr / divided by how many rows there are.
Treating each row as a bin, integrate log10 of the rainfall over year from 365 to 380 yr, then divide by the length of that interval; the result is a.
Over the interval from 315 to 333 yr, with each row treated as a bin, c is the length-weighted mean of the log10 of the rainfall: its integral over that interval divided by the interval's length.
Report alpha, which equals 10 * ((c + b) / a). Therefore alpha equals 20.0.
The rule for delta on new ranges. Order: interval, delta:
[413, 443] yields 426.5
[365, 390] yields 366.5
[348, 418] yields 414.0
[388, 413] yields 409.0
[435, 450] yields 436.5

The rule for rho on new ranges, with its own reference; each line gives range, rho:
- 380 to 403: 113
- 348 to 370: 76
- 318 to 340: 66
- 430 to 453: 355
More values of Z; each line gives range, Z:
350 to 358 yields 469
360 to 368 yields 492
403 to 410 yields 420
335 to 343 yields 489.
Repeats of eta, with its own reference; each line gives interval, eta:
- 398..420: 399.0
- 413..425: 424.0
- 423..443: 424.0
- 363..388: 376.5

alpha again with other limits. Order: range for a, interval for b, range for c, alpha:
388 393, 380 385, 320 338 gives 20.1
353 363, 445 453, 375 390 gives 18.9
